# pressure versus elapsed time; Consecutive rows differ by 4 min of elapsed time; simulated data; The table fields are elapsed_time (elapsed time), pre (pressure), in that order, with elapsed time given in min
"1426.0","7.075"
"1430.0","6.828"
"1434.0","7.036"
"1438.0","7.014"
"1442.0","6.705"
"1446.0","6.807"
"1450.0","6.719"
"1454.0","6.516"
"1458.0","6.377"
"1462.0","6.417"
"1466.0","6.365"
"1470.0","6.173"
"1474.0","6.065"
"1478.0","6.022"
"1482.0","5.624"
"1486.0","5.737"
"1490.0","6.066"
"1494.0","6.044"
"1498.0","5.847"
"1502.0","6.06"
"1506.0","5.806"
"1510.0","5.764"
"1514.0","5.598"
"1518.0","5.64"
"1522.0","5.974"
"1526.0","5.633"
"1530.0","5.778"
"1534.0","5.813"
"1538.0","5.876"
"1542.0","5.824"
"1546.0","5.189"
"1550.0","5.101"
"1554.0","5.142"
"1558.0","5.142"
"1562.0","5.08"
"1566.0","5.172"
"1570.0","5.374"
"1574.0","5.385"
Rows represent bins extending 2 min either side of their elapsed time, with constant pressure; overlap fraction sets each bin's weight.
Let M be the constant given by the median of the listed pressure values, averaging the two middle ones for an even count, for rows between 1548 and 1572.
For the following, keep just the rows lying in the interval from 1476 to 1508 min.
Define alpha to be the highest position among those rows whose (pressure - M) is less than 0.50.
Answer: 1482.0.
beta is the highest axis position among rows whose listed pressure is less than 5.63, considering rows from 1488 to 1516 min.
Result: 1514.0 min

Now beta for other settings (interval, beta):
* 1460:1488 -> 1482.0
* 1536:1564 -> 1562.0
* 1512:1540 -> 1514.0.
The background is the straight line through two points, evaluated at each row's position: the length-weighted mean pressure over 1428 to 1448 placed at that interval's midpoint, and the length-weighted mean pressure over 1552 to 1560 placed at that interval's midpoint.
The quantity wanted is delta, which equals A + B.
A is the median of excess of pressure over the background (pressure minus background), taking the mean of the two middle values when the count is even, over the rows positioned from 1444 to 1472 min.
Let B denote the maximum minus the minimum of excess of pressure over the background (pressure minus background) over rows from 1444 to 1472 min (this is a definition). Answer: 0.2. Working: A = -0.1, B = 0.28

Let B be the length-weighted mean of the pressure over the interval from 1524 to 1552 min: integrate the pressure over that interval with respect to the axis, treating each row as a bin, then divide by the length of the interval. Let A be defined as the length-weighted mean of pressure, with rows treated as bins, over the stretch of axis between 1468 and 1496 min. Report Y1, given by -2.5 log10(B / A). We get 0.07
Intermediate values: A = 6.0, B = 5.6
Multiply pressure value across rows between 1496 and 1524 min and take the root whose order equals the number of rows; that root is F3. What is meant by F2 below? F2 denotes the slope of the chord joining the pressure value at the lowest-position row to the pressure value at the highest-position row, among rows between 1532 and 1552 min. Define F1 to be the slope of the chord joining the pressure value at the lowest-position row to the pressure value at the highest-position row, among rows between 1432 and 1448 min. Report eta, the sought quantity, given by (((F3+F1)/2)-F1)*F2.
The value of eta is -0.13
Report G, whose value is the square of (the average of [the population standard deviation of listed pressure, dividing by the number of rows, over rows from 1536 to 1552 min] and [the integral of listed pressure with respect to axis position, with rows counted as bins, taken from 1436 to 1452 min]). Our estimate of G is 2988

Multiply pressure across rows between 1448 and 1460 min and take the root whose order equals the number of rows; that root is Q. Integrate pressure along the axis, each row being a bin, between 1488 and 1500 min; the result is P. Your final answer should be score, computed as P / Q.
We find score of 11.0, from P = 72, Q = 6.5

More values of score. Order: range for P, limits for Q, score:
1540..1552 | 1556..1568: 12.6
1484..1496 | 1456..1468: 11.2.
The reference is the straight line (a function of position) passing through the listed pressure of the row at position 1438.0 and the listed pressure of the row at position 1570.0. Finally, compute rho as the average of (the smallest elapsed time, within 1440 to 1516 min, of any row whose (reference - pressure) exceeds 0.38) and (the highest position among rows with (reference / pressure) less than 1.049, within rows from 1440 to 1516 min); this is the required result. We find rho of 1480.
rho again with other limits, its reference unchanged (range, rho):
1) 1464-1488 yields 1468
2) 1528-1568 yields 1556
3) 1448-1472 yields 1462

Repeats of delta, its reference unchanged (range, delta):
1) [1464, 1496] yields 0.3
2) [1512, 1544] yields 0.9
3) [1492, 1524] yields 0.4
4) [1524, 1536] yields 0.6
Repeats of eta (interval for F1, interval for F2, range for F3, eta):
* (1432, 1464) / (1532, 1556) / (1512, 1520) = -0.09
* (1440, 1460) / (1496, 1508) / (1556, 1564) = -0.01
